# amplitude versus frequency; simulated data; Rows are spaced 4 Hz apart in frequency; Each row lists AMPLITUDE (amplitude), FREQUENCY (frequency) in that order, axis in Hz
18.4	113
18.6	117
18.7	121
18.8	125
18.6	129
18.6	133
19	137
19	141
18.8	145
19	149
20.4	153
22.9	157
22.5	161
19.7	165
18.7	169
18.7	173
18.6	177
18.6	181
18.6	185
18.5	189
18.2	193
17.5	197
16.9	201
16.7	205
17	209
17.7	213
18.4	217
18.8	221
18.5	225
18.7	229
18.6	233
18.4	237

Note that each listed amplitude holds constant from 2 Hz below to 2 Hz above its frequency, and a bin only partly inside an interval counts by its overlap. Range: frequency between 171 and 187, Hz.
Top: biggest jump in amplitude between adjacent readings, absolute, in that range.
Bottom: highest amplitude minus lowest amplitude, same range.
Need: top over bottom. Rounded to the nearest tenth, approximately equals 1.0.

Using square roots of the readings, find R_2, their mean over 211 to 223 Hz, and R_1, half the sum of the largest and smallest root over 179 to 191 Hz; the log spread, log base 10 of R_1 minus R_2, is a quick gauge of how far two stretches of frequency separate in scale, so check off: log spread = -1.5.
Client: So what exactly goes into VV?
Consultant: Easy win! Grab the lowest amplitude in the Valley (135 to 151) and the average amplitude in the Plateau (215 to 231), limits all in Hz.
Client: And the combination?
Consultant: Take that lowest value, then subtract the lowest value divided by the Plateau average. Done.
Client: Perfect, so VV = 17.8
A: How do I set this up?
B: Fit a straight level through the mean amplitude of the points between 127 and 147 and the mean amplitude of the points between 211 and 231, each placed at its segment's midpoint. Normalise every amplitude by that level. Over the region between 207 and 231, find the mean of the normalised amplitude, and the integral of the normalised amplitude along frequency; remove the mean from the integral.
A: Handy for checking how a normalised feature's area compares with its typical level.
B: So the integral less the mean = 22.7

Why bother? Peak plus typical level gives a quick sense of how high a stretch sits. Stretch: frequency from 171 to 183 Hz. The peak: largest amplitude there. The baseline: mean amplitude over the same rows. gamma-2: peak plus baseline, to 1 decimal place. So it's 37.3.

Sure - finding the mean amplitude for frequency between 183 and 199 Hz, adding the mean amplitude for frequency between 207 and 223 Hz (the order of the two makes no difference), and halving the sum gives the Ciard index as 18.1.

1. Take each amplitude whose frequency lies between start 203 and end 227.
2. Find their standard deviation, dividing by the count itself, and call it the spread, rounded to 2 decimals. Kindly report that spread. 0.78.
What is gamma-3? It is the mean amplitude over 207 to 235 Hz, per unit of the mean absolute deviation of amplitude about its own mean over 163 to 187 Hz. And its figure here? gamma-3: 62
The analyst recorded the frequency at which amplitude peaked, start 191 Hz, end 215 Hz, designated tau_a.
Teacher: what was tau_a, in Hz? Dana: 193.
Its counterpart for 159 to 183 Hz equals 161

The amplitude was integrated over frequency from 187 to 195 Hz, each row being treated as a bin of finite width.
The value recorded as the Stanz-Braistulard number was 147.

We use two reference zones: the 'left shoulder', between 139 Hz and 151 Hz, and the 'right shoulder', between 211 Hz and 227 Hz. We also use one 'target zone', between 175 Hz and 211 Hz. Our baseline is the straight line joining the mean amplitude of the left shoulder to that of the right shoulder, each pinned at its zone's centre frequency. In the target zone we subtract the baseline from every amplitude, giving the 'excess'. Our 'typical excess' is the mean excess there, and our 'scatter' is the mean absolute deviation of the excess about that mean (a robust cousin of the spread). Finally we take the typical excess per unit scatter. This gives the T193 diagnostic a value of -1.1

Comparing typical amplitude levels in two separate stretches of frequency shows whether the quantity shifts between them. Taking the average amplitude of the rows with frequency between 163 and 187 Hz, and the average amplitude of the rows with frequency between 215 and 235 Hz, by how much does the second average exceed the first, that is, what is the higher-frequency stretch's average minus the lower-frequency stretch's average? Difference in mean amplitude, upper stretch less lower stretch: -0.2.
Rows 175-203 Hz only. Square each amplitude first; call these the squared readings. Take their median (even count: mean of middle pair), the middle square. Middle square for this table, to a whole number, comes 342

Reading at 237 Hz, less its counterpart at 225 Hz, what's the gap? -0.10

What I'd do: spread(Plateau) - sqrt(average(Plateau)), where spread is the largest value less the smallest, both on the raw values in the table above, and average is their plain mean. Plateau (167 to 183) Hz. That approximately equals -4.2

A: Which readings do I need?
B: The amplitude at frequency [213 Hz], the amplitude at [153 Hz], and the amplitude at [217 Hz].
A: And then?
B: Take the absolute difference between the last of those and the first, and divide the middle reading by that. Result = 29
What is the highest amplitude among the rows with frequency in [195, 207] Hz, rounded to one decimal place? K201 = 17.5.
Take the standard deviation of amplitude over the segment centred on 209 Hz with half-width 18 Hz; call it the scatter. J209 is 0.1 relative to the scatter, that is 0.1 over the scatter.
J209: 0.1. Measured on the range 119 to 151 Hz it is 0.6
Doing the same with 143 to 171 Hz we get 0.1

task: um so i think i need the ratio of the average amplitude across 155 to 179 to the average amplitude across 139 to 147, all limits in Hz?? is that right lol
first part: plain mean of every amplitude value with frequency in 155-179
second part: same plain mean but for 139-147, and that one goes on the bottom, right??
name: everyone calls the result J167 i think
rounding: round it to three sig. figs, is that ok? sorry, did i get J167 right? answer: 1.07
